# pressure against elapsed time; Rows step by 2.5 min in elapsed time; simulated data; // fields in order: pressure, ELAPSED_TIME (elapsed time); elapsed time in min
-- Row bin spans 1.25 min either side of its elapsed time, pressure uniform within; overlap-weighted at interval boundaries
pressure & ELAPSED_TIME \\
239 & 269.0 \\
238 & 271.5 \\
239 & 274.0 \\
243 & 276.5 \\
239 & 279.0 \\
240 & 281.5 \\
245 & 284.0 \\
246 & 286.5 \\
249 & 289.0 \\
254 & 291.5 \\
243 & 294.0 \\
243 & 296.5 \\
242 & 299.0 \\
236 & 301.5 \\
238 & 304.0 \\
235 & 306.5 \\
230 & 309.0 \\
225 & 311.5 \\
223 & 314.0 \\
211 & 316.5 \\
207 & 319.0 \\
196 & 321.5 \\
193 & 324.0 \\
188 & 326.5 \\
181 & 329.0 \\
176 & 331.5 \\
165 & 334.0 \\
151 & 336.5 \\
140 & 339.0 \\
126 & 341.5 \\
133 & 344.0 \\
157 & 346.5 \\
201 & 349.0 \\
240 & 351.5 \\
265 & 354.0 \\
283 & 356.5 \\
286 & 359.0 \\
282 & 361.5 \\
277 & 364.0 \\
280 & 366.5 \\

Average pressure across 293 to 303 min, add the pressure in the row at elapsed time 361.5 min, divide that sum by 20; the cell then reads 26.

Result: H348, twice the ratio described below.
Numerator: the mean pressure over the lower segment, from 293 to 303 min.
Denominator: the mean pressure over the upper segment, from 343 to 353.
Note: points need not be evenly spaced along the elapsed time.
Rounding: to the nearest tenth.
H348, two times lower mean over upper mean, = 2.6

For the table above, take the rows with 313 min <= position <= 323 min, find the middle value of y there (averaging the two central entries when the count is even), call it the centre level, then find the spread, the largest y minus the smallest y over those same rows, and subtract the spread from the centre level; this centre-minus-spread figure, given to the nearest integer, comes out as 182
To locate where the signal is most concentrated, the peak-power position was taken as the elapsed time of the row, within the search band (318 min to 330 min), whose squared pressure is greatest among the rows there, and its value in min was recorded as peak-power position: 319.0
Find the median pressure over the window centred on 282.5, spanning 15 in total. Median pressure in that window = 244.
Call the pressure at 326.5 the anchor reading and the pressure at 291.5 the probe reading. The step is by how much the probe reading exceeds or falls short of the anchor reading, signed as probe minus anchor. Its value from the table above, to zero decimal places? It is 66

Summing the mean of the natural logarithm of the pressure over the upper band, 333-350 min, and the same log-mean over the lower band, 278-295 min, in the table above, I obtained 10.52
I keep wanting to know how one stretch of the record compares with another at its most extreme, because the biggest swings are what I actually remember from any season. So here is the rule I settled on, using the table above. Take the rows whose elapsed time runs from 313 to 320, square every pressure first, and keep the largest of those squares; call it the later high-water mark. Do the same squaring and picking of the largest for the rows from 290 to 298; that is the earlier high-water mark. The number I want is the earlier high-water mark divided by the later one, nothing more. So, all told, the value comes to 1.30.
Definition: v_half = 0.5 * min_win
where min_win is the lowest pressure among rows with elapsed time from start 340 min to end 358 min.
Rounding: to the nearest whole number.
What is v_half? 63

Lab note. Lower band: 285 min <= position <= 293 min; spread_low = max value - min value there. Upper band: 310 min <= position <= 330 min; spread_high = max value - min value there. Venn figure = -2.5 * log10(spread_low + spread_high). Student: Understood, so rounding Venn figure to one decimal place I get -4.3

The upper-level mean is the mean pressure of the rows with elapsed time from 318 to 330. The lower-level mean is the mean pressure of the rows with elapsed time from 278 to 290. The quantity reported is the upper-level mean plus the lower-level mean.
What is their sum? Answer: 437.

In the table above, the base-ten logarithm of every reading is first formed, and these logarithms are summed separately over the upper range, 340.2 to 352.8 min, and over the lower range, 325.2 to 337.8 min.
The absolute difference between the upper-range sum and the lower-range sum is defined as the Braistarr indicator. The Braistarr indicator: 0.07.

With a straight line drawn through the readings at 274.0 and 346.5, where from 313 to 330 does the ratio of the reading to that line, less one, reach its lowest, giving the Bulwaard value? 329.0 min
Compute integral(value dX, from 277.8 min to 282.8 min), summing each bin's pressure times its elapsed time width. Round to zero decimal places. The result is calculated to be 1198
